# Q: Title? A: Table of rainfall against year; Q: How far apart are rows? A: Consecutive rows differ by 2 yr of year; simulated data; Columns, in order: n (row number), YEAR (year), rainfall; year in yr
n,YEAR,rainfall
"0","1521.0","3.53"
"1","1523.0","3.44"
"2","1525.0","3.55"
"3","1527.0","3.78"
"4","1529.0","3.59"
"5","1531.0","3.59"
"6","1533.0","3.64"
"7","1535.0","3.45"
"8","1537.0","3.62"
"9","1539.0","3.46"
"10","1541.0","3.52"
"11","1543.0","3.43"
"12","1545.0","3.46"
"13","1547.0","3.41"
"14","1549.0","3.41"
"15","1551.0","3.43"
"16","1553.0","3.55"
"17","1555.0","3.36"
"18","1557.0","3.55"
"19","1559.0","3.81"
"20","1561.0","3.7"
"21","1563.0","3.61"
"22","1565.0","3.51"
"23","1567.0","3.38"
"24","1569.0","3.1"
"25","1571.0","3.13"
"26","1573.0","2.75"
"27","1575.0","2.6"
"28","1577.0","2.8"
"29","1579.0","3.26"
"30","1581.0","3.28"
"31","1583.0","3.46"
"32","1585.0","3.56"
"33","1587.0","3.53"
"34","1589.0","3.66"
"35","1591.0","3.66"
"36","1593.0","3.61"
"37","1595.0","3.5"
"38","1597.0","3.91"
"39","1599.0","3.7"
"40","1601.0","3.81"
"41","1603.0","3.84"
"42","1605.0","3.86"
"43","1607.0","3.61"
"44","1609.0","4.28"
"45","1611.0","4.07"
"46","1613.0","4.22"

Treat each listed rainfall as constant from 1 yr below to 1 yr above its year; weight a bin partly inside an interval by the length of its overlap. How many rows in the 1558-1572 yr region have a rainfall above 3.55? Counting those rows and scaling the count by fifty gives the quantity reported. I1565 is 150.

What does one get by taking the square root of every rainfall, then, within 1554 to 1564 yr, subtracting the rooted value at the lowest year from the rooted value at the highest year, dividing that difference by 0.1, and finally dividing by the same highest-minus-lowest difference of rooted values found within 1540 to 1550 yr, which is -23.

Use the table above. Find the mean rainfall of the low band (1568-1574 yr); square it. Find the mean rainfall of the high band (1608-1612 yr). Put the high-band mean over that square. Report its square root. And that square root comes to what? 0.683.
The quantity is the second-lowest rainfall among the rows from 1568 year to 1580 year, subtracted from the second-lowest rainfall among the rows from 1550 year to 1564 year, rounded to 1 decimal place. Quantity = 0.7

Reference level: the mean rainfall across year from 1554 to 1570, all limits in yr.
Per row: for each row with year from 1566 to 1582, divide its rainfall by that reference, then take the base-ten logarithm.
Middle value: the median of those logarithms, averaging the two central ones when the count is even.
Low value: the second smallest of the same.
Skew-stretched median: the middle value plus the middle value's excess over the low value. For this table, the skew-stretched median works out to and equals 0.003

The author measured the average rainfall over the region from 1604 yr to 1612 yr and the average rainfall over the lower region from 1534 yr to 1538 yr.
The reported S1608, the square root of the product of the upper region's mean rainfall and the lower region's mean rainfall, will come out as 3.7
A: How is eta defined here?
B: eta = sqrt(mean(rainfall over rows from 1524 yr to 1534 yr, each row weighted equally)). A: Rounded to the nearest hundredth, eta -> 1.91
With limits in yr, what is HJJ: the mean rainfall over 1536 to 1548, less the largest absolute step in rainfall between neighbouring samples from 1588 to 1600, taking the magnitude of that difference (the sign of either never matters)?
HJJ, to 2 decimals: 3.07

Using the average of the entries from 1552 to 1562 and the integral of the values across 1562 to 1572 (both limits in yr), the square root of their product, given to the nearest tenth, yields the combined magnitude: 11.0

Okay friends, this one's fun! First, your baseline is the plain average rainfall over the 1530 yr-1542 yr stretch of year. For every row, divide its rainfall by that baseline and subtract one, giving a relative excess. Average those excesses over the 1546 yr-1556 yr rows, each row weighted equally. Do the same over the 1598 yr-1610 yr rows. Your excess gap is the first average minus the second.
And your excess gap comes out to -0.12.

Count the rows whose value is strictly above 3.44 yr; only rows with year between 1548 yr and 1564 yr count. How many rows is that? 5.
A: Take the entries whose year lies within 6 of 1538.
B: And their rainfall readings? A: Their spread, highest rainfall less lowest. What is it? 0.21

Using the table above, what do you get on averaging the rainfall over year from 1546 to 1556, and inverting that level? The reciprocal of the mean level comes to 0.291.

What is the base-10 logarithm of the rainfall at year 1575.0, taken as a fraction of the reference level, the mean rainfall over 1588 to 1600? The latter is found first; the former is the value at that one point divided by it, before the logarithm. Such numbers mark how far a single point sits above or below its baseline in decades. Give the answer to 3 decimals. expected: -0.150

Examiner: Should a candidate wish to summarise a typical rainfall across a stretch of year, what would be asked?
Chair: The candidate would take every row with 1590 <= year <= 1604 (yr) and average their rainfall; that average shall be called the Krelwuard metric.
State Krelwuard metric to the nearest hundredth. 3.72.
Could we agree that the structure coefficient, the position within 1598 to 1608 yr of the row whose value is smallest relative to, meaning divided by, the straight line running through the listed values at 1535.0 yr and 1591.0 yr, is 1607.0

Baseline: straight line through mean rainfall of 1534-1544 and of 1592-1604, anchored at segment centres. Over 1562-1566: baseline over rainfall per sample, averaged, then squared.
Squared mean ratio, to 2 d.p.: 1.02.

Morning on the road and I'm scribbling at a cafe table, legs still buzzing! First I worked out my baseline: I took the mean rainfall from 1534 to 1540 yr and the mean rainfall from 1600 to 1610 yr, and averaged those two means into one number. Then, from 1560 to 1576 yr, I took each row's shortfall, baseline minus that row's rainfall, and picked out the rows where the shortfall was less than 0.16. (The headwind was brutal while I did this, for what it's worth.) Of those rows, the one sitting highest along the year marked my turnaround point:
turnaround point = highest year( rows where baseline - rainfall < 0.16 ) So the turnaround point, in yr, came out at 1563.0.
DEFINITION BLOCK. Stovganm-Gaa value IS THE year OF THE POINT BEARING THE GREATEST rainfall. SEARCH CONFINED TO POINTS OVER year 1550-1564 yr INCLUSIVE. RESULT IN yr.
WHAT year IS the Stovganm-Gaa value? 1559.0 yr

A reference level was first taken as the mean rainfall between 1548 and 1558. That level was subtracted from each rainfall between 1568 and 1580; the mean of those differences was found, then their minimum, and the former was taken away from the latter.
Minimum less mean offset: -0.340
